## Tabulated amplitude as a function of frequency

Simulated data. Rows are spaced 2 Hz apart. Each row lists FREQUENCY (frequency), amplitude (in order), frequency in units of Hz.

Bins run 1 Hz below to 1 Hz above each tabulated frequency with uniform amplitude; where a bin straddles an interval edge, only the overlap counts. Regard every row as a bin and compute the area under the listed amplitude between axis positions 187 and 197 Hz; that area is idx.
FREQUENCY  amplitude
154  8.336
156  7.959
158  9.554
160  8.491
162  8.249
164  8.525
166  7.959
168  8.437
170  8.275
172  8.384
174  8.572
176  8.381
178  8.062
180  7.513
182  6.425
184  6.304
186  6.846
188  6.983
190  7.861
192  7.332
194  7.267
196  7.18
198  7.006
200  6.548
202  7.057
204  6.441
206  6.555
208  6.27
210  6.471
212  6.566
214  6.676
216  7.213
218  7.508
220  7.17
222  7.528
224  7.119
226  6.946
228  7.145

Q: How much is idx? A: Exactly 73.2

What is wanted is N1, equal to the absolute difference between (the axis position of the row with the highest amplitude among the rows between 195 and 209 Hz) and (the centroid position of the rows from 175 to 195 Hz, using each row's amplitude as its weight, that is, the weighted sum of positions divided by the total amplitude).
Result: 11.2 Hz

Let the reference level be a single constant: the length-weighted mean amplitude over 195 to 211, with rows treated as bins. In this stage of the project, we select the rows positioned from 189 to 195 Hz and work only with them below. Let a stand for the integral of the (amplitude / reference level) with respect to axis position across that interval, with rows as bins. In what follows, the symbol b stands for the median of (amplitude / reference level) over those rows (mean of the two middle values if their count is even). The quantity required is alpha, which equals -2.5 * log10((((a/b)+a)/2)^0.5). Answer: -1.0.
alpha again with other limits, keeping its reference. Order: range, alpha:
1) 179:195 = -1.5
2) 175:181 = -1.0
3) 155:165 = -1.3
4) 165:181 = -1.6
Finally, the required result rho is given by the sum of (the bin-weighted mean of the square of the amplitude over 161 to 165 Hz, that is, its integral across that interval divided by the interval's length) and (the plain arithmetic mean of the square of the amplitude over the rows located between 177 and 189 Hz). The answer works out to 120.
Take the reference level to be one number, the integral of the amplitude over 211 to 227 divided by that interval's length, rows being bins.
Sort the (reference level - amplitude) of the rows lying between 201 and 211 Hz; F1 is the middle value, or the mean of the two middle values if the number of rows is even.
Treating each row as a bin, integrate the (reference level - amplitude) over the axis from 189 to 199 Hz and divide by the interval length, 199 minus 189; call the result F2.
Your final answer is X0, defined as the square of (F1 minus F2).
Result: 0.7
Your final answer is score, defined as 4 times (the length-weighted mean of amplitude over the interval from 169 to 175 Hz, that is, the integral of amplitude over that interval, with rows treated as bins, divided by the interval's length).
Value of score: 33.6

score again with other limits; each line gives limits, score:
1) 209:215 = 26.3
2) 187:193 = 29.6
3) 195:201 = 27.6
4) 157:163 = 35.1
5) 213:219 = 28.5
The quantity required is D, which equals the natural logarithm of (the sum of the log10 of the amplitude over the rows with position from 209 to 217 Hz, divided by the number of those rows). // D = -0.19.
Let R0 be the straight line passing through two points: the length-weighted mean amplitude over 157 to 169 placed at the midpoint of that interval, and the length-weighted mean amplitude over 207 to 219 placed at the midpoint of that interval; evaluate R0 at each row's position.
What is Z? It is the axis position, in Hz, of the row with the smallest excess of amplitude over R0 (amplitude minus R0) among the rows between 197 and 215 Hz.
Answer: 200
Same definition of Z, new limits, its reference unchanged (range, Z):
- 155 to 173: 156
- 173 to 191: 184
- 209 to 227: 210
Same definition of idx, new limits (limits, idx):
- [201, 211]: 65.6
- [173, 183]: 77.9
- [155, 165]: 85.6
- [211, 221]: 70.3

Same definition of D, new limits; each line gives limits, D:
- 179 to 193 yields -0.17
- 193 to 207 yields -0.18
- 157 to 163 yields -0.06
